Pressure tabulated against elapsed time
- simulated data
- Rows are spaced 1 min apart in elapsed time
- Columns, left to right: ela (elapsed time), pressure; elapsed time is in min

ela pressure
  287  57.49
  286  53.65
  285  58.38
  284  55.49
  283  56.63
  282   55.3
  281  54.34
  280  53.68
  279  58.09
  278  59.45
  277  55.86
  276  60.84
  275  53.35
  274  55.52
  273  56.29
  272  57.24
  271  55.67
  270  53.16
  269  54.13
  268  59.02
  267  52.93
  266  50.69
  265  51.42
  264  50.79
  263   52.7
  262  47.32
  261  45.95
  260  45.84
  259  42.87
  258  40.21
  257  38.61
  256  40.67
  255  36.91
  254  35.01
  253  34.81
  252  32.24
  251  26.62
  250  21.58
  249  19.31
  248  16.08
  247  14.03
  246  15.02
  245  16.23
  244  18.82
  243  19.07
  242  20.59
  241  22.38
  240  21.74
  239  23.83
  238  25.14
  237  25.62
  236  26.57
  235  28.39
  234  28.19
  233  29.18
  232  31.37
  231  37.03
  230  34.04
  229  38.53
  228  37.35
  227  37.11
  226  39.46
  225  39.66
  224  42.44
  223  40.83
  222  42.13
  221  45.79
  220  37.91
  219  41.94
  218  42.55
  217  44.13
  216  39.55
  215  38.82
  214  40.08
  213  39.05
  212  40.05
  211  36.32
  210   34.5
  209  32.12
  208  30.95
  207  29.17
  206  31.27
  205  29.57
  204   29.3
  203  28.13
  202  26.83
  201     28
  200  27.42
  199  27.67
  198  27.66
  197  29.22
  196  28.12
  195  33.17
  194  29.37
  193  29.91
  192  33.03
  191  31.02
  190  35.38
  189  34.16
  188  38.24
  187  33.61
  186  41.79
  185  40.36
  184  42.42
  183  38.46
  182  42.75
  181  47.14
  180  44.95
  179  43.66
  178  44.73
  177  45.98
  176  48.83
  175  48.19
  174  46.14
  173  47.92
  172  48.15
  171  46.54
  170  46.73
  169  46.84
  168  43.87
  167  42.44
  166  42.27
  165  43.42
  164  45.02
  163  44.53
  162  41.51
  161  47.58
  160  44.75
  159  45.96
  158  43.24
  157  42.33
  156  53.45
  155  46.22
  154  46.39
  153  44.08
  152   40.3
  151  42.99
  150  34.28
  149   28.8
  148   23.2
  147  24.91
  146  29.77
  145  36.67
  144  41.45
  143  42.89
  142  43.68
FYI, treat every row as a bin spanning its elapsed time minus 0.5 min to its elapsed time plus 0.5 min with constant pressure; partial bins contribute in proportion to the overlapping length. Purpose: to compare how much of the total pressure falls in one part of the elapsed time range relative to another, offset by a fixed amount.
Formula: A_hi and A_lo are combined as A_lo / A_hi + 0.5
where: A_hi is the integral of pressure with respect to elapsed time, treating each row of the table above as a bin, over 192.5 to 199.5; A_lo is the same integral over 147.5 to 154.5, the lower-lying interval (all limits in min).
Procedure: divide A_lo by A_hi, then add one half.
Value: 1.8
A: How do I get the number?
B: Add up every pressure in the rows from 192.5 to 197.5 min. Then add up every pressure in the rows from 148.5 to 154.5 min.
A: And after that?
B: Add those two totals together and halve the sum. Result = 193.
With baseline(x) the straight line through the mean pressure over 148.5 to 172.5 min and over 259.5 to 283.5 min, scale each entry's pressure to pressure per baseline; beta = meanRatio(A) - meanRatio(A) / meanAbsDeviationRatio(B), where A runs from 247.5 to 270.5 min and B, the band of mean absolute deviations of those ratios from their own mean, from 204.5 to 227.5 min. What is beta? -10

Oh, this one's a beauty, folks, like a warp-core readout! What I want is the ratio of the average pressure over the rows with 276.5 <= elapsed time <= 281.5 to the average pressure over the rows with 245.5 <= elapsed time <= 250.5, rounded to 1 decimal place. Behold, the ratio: 3.3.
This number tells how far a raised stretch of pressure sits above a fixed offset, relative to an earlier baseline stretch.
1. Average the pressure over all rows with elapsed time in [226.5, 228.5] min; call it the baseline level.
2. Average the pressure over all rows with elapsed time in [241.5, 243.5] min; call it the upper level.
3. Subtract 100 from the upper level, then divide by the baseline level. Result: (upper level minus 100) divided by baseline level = -2.2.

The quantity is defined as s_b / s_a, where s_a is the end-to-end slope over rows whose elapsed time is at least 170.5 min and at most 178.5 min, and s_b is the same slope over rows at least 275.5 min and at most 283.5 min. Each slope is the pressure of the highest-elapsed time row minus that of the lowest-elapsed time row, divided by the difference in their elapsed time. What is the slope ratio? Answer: 2.3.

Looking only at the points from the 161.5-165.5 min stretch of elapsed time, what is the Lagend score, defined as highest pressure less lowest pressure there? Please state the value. 3.5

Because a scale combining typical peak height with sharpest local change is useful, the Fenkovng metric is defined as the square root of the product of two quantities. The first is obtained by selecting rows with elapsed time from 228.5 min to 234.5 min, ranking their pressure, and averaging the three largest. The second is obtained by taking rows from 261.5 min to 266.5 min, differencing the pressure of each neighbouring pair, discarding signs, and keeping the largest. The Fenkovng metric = 14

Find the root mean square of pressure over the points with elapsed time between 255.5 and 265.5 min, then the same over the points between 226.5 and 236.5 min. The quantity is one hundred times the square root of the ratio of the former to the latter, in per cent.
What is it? 118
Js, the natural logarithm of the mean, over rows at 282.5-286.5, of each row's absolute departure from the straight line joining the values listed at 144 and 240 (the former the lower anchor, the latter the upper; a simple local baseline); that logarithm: 3.8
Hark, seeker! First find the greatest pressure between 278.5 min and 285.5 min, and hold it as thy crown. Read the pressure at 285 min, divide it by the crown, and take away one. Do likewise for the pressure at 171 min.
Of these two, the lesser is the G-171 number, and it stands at -0.20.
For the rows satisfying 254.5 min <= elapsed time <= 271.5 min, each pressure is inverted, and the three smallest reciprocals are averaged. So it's 0.018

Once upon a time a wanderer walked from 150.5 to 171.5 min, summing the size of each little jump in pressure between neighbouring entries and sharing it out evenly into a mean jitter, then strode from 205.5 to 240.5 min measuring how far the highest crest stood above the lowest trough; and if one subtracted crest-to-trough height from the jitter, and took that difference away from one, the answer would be 22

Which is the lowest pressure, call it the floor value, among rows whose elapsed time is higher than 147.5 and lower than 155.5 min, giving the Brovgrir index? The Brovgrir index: 23.2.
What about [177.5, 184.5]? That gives 38.46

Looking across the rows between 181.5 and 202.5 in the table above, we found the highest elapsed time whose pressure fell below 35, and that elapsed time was 202 min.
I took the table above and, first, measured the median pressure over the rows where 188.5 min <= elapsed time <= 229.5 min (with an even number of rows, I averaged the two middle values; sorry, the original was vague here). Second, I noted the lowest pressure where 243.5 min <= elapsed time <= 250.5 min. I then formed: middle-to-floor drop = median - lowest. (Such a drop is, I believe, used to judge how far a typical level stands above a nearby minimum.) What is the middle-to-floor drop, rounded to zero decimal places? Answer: 20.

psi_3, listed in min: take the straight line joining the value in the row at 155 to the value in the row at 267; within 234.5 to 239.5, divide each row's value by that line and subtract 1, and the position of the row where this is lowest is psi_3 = 239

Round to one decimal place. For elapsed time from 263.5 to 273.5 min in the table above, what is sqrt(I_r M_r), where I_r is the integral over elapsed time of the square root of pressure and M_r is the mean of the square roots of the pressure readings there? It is 23.3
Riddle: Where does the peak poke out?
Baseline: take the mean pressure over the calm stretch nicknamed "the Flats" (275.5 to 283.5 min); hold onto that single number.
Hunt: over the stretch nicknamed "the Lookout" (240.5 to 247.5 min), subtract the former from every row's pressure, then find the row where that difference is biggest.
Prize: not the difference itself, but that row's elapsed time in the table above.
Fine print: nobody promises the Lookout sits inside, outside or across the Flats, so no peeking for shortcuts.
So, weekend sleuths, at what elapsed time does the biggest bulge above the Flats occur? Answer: 241 min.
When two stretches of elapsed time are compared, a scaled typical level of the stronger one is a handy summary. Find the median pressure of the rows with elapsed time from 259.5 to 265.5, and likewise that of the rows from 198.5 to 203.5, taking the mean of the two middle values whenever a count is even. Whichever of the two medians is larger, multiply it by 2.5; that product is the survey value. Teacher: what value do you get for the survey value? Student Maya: 123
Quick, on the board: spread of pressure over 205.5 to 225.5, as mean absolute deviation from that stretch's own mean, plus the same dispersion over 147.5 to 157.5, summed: 11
